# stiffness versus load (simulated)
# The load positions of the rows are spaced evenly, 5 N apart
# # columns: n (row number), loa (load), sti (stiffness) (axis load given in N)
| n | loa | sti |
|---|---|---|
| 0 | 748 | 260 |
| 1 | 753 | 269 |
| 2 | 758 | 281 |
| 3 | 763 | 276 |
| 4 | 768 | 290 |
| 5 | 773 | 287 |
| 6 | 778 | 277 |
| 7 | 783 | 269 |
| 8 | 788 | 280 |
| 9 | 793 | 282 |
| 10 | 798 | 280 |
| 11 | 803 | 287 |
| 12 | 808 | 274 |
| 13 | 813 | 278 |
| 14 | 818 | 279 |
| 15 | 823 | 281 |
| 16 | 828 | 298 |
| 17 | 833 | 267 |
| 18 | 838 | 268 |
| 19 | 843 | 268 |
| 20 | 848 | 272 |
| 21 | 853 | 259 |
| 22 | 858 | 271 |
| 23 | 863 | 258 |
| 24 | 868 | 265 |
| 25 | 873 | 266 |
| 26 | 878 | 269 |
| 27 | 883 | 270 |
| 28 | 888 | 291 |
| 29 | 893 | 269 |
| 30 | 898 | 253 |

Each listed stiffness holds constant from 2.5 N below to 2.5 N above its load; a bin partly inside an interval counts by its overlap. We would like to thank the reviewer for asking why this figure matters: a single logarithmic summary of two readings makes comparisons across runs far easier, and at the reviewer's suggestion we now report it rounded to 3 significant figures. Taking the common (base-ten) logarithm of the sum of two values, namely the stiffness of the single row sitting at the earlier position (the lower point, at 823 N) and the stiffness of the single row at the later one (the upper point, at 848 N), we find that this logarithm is 2.74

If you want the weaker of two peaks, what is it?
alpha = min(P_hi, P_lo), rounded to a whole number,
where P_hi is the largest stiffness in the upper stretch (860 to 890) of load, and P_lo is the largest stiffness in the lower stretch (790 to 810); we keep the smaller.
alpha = 287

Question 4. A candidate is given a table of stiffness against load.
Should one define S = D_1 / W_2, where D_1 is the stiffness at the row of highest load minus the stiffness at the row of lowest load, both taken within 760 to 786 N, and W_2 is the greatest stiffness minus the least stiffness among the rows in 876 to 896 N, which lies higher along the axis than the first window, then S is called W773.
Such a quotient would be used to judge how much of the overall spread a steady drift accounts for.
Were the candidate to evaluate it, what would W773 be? -0.3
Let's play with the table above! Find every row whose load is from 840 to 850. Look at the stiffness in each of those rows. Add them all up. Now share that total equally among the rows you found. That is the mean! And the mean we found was 270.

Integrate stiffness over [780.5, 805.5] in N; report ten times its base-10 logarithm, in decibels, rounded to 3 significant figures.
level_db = 38.4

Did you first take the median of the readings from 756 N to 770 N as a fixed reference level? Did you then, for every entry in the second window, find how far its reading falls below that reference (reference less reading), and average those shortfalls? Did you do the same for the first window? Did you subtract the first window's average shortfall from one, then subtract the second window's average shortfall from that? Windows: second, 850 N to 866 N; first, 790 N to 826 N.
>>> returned -18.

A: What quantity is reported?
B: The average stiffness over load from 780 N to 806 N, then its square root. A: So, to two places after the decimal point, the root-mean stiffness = 16.72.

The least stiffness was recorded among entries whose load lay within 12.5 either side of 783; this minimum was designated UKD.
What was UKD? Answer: 269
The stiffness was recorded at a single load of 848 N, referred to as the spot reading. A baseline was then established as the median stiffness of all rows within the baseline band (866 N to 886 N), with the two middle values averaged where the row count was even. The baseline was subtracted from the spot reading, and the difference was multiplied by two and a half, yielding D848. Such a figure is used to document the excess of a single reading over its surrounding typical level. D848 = 11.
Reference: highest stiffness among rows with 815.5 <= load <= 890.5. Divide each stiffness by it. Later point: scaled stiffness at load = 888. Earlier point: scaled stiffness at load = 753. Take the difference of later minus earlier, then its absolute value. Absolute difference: 0.07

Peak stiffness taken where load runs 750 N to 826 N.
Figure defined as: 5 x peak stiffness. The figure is 1450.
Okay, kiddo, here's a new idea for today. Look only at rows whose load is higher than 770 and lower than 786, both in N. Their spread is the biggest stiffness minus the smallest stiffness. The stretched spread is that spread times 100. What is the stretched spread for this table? 1800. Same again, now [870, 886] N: 400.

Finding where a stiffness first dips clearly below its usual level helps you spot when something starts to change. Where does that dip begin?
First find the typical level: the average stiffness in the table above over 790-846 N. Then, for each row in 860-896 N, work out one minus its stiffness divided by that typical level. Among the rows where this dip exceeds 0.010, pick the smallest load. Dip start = 863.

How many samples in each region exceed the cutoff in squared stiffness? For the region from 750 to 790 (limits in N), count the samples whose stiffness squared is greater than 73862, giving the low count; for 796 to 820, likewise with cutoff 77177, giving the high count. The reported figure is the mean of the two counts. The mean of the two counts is 5.0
